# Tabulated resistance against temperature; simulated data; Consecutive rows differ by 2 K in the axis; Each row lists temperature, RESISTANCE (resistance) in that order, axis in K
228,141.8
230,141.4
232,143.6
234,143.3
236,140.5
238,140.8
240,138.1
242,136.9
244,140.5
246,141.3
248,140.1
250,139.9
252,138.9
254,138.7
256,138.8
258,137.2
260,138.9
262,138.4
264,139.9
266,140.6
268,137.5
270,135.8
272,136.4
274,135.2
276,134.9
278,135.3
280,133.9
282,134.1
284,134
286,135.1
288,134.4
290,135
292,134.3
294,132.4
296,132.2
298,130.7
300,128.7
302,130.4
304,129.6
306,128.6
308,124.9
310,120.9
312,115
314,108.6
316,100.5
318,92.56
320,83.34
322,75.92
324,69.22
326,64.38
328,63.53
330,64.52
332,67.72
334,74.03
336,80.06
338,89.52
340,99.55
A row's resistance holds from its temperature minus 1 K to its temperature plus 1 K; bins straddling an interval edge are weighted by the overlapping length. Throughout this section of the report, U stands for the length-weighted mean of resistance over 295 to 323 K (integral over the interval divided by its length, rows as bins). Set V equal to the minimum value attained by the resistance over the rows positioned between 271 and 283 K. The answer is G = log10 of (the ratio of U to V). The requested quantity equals -0.07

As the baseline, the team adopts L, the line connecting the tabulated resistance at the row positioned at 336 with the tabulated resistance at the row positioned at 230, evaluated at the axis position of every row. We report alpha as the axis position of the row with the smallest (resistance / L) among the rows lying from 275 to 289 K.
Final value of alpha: 276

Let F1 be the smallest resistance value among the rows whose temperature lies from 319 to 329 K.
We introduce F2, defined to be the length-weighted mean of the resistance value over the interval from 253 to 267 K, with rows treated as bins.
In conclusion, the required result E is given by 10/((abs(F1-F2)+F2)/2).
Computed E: 0.093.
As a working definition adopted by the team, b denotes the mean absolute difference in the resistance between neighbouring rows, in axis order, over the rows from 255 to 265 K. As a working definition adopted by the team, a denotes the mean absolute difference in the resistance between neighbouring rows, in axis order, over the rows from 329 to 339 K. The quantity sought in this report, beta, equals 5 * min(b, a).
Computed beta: 6.6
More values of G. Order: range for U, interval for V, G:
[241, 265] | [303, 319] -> 0.18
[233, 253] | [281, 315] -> 0.11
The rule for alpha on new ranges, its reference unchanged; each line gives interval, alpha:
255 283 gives 258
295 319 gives 318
